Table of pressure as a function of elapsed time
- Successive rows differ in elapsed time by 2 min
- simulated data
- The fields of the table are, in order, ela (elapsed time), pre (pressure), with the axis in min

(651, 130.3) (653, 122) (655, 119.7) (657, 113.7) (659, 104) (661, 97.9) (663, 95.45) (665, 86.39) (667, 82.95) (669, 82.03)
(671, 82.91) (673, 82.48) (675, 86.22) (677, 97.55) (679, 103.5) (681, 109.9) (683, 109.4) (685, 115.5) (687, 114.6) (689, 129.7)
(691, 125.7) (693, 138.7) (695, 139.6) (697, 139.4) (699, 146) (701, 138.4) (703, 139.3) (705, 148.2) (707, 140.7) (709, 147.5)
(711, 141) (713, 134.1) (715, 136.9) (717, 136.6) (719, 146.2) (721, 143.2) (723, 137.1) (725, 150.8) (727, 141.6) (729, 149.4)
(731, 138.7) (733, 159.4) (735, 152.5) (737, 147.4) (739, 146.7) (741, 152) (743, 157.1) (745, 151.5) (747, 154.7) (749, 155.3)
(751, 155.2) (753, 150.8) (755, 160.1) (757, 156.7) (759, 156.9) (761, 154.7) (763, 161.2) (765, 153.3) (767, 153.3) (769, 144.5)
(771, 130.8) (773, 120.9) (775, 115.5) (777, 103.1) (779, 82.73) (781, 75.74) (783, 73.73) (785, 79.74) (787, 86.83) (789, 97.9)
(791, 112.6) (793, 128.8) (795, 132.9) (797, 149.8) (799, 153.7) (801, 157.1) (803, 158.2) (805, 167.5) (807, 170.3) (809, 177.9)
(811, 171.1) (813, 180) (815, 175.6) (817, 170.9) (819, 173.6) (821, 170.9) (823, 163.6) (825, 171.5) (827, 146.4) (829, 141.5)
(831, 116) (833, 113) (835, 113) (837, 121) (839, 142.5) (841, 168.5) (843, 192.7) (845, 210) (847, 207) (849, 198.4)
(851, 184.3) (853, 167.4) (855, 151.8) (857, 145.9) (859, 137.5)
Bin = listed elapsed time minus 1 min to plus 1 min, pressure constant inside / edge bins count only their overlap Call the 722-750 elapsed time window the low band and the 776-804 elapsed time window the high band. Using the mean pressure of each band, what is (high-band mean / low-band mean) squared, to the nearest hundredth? 0.58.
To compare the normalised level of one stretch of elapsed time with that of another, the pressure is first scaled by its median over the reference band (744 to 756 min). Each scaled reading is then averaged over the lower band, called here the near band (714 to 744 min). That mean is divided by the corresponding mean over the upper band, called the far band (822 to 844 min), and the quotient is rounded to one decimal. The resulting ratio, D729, 1.0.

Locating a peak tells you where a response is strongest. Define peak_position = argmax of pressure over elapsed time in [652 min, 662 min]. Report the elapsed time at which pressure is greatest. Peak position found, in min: 653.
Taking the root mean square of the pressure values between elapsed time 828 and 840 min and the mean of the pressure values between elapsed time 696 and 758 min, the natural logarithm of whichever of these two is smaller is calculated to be 4.83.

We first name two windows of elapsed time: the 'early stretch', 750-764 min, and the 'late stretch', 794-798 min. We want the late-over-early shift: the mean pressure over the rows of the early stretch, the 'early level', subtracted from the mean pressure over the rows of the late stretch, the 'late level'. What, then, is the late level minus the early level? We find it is -15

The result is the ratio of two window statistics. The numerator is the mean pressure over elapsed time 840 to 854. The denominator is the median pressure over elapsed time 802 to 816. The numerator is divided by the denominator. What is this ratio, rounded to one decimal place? 1.1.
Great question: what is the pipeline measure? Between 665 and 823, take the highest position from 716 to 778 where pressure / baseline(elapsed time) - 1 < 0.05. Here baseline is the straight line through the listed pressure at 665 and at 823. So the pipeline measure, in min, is 777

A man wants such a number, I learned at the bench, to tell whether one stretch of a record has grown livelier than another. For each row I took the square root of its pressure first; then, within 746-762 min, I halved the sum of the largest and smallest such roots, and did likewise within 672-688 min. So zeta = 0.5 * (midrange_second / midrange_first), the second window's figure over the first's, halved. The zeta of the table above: 0.40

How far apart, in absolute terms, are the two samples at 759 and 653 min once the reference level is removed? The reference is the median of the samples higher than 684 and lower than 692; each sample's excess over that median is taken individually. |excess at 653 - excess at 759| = 35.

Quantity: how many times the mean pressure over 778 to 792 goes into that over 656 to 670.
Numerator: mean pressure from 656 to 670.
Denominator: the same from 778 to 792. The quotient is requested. 1.09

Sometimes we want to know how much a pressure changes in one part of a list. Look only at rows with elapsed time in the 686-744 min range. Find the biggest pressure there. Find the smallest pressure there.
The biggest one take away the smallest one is 45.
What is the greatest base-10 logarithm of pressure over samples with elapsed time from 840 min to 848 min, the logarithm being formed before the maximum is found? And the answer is 2.32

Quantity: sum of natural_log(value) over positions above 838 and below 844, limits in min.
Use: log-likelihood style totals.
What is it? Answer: 15.35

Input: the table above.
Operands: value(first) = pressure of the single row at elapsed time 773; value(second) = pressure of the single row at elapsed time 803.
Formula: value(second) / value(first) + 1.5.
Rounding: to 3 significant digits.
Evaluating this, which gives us 2.81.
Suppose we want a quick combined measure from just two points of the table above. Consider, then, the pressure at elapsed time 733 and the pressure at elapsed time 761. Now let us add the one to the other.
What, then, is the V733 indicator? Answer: 314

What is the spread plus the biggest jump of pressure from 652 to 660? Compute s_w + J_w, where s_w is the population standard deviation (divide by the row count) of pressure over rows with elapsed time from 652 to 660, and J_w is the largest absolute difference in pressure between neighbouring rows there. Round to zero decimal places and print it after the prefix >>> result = 17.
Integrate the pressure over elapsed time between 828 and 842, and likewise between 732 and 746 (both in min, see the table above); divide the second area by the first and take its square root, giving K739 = 1.08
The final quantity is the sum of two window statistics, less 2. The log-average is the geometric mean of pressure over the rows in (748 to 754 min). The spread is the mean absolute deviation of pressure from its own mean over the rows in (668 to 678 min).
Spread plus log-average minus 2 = 156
